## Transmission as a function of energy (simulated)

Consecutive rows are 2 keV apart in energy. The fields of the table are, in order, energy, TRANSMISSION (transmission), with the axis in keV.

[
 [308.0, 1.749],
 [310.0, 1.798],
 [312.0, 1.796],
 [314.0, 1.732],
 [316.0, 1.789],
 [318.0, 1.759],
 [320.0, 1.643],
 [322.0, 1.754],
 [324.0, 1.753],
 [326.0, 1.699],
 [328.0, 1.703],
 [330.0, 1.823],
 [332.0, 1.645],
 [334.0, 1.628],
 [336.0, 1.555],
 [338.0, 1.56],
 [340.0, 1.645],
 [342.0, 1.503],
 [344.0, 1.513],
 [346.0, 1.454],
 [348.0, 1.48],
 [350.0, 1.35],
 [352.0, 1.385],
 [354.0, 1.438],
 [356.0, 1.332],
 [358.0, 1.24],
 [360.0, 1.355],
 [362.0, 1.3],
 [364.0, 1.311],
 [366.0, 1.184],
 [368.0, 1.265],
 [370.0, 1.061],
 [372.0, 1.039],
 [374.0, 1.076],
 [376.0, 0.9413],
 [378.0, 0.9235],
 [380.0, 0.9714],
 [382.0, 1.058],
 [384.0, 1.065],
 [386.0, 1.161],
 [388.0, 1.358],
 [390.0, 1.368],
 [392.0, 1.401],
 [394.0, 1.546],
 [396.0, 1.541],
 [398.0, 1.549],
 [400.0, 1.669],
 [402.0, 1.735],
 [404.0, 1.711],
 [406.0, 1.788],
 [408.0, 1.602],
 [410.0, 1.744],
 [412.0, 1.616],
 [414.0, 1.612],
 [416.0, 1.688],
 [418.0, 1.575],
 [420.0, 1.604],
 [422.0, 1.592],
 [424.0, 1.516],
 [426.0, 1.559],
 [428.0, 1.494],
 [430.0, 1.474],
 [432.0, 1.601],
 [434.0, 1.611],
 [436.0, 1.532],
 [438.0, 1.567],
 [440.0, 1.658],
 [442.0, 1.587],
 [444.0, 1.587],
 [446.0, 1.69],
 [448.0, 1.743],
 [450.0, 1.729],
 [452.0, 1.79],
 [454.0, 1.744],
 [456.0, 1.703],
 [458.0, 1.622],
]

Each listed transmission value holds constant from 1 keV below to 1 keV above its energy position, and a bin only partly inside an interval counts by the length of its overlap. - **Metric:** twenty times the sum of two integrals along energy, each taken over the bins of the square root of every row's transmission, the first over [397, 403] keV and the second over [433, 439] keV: 304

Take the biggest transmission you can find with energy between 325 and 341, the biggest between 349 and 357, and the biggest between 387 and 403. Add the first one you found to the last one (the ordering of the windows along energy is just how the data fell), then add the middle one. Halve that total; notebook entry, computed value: 2.50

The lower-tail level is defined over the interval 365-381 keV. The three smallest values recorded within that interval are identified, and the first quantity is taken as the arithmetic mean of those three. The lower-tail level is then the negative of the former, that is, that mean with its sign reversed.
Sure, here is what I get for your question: -0.95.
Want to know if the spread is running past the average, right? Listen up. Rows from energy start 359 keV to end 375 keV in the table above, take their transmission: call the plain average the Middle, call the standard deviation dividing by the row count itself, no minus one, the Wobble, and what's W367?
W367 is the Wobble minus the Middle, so -1.08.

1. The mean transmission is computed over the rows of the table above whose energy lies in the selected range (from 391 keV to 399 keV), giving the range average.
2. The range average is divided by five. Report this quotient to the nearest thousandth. 0.302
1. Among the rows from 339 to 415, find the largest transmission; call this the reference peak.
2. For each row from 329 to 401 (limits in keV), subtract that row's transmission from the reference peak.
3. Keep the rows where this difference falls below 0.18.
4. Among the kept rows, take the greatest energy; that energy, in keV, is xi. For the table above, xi 400.0 keV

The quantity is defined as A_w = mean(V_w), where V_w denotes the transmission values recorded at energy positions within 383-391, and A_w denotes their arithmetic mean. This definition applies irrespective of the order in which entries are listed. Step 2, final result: 1.24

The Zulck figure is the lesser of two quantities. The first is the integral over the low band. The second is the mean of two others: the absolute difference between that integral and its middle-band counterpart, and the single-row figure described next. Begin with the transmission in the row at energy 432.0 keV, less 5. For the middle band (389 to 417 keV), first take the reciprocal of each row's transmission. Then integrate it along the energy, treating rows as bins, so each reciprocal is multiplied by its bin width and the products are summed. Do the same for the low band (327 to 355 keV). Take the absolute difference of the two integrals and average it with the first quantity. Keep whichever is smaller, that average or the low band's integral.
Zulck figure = -1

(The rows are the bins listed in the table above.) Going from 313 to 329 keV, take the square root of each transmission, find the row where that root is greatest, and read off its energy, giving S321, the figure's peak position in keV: 316.0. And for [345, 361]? 348.0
